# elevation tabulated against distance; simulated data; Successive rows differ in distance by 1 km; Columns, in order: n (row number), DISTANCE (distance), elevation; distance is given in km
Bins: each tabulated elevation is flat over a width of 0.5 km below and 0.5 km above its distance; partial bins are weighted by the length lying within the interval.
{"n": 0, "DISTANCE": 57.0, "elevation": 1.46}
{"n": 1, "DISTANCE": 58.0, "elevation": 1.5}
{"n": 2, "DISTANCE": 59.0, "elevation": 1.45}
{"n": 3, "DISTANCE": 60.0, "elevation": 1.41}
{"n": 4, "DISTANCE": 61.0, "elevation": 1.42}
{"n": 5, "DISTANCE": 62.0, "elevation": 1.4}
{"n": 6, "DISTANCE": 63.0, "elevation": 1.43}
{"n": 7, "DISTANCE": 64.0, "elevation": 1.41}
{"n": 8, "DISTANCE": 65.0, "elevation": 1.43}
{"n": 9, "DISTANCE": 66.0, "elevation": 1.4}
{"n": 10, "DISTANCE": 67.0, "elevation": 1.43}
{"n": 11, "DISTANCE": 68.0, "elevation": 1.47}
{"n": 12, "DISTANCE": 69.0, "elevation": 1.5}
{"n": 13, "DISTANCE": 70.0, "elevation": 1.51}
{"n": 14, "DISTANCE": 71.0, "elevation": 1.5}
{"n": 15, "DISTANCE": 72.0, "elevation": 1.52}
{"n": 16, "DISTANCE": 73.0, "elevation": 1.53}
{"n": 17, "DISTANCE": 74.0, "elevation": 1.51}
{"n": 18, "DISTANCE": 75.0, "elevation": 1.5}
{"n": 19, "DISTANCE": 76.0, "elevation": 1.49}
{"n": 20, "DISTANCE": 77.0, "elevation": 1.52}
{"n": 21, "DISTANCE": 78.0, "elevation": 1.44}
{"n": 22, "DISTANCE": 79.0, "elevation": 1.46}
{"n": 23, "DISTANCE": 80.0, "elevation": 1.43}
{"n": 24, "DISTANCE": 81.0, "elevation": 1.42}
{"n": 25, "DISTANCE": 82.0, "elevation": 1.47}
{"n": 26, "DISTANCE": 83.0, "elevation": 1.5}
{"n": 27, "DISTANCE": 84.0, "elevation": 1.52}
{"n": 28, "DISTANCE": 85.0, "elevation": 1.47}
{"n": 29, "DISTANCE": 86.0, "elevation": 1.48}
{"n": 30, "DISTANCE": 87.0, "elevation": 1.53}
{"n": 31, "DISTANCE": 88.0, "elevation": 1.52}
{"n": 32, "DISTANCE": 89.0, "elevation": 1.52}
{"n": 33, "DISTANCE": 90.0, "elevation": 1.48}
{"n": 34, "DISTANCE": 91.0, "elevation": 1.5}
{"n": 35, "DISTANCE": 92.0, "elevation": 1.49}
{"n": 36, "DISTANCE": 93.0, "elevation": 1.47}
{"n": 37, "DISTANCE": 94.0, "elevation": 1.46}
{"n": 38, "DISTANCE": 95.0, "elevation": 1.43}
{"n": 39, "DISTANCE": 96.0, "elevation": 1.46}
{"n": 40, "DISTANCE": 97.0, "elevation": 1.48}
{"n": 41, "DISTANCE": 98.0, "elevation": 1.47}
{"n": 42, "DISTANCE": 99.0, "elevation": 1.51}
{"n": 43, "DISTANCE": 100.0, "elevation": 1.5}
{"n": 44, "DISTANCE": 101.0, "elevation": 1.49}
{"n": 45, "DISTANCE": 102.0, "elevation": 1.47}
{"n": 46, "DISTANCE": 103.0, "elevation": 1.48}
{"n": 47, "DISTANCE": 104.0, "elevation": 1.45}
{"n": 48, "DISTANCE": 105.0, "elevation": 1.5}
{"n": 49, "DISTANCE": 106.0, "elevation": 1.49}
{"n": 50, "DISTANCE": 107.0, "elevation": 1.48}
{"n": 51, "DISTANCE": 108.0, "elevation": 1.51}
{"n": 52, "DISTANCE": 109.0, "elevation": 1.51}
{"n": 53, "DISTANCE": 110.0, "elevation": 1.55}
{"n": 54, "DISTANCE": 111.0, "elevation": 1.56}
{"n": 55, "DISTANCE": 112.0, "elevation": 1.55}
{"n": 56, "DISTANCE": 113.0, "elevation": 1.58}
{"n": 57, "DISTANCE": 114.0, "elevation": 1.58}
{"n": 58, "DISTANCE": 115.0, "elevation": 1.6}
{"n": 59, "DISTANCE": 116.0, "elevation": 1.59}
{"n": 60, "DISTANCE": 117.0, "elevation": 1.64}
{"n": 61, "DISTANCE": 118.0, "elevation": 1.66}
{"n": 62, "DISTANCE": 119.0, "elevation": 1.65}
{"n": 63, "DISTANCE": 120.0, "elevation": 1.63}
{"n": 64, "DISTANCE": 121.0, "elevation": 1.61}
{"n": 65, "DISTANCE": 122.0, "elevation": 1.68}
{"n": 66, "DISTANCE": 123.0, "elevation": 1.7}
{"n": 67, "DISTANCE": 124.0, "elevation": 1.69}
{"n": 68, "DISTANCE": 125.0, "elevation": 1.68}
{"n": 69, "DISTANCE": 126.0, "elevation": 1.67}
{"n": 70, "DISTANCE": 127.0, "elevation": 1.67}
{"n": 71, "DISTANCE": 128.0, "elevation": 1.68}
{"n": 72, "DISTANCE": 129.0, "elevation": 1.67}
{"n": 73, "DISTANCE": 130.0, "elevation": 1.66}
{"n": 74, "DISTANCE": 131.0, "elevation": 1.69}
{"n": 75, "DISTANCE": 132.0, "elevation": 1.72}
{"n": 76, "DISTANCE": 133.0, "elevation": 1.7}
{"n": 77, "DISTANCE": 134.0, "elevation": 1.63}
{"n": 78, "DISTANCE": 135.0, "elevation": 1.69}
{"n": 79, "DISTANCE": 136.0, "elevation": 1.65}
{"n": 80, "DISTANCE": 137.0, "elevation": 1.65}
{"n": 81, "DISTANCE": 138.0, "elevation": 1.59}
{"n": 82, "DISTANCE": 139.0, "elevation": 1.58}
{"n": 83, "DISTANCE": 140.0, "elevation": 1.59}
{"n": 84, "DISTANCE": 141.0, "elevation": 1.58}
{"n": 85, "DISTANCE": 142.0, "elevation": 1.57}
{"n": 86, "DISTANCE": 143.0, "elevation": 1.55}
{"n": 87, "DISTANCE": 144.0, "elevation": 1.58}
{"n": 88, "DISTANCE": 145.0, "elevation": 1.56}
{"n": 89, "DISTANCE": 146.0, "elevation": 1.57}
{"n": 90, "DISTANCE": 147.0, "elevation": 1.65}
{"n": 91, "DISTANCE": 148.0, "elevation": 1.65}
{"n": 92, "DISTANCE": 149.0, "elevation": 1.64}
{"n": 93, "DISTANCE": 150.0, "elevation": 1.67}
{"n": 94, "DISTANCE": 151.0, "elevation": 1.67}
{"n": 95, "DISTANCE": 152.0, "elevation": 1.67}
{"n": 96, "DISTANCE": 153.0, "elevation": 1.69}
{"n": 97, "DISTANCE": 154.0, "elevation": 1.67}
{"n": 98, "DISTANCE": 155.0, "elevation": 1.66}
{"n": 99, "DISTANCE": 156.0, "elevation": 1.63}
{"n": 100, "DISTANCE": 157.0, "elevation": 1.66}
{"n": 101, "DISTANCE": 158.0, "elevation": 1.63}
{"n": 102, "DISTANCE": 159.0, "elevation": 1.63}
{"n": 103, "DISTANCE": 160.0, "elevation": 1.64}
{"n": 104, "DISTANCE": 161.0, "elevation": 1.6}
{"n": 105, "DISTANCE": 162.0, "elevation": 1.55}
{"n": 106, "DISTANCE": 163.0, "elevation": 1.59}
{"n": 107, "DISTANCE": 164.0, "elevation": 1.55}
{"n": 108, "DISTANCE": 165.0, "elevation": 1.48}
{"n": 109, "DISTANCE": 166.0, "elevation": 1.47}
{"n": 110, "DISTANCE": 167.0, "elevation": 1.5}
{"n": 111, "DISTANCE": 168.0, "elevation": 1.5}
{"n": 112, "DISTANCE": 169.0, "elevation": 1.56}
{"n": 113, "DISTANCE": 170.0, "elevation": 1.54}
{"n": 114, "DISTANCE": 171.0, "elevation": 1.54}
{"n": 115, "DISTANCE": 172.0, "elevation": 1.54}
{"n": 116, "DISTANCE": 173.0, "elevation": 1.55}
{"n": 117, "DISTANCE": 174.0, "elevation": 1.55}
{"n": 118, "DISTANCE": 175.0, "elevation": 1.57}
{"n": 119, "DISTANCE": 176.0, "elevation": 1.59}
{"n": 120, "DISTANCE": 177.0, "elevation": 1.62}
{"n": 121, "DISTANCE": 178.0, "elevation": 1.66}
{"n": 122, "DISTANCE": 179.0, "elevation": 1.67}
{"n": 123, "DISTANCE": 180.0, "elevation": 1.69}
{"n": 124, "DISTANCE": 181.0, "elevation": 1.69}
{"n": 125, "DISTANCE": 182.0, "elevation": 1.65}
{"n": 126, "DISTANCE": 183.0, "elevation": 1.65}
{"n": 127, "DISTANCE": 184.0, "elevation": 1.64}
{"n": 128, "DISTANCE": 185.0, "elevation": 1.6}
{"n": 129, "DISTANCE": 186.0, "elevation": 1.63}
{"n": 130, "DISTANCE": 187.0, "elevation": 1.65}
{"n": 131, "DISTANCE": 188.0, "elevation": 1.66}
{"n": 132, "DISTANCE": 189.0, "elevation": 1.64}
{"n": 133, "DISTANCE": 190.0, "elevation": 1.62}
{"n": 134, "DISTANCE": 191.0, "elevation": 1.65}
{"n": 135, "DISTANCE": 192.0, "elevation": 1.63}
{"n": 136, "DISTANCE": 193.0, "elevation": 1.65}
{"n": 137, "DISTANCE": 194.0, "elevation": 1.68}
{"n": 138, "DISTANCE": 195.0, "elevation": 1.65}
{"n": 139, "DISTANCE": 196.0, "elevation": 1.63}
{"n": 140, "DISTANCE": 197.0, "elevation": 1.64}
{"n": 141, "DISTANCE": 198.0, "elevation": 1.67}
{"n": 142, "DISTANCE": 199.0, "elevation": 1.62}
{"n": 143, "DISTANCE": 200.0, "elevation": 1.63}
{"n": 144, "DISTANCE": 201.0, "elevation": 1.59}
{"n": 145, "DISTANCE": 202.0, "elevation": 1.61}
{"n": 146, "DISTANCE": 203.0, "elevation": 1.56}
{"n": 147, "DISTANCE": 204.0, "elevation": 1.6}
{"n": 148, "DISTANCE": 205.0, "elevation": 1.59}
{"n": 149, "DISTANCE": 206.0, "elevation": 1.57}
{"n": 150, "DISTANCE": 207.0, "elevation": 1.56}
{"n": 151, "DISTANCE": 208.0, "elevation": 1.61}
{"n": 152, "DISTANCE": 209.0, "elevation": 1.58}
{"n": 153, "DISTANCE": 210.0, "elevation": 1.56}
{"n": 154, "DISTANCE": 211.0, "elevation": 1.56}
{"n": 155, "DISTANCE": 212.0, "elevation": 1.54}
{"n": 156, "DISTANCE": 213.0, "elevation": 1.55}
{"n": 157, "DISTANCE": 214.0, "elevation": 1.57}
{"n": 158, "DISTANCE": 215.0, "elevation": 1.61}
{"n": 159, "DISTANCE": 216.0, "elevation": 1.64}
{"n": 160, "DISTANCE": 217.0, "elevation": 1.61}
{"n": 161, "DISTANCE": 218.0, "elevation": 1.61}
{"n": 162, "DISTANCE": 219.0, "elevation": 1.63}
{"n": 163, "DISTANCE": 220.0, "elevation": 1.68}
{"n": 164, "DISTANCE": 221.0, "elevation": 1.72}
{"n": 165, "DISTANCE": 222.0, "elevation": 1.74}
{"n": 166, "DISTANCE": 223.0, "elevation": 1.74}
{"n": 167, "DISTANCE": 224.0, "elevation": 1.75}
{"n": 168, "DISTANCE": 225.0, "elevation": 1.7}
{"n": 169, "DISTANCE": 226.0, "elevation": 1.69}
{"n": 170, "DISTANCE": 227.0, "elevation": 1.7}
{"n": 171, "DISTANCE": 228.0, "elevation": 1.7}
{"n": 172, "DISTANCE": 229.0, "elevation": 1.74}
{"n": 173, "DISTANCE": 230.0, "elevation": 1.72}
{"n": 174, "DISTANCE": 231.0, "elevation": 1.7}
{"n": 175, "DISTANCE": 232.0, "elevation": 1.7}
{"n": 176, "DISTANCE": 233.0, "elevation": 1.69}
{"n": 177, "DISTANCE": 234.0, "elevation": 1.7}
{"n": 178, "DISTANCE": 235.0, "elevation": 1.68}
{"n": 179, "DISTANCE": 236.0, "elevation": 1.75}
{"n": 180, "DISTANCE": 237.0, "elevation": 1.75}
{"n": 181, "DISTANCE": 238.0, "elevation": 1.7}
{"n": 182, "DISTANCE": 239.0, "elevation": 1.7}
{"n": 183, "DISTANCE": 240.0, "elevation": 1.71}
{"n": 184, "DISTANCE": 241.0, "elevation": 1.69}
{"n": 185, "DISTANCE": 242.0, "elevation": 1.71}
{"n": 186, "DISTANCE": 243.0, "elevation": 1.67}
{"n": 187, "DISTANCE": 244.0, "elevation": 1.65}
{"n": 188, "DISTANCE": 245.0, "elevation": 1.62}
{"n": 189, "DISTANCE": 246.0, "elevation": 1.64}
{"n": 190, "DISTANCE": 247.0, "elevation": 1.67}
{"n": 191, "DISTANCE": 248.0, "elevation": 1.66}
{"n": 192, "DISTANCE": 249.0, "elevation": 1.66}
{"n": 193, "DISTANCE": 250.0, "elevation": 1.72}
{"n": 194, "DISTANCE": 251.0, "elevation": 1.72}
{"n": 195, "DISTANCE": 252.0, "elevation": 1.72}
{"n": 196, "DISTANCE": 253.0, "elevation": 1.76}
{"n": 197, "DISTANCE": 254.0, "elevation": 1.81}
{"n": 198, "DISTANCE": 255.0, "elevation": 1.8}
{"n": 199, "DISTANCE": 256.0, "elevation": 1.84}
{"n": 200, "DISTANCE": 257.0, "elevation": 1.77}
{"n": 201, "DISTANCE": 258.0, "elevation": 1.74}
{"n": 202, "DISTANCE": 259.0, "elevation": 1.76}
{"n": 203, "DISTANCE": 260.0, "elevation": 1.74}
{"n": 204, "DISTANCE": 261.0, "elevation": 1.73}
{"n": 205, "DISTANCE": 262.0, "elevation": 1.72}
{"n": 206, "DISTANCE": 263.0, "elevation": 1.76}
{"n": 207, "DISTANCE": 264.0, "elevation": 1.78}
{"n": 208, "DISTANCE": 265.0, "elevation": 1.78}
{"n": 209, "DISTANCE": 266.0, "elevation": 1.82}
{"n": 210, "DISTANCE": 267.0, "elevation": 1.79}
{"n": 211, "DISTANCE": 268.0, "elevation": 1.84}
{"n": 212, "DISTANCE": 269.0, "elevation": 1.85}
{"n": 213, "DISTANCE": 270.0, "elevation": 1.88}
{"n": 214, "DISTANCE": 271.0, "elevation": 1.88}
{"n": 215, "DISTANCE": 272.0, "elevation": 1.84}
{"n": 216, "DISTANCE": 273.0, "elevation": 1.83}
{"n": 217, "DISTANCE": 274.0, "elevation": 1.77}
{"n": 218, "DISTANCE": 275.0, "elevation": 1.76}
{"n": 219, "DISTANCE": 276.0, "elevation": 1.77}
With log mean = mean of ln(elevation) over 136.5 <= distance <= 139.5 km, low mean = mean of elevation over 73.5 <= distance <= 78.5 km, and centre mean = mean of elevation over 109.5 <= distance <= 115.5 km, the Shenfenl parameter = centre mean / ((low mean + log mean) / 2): 1.60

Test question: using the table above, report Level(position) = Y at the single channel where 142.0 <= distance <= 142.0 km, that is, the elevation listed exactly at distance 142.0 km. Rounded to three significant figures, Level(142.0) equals 1.57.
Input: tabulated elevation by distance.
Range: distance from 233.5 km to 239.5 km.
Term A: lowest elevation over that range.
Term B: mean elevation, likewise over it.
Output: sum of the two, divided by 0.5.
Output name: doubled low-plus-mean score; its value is 6.8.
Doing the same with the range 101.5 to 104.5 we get 5.8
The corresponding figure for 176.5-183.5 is 6.6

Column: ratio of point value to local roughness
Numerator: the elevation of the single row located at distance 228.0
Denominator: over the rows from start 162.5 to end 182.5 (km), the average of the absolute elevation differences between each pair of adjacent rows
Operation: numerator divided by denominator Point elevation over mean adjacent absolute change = 77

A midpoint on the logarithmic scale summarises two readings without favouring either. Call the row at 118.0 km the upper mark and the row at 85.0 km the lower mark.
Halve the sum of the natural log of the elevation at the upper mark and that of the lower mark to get 0.45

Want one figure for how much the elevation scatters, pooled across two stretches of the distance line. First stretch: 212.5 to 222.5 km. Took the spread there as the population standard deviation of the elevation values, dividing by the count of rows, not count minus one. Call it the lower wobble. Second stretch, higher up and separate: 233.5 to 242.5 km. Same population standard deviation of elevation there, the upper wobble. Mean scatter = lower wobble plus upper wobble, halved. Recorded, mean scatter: 0.041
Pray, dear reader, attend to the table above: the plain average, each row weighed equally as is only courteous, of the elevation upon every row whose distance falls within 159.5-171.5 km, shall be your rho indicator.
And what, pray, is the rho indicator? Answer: 1.54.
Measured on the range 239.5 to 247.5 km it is 1.67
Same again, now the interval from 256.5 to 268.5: 1.77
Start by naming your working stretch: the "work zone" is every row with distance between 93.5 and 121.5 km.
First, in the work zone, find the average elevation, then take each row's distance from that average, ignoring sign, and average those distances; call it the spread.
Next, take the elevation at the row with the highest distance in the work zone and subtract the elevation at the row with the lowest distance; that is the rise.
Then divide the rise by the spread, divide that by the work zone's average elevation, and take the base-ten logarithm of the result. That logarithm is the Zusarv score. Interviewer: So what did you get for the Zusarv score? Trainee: 0.22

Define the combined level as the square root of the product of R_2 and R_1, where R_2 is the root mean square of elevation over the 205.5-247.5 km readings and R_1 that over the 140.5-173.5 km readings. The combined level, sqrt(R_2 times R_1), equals 1.63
